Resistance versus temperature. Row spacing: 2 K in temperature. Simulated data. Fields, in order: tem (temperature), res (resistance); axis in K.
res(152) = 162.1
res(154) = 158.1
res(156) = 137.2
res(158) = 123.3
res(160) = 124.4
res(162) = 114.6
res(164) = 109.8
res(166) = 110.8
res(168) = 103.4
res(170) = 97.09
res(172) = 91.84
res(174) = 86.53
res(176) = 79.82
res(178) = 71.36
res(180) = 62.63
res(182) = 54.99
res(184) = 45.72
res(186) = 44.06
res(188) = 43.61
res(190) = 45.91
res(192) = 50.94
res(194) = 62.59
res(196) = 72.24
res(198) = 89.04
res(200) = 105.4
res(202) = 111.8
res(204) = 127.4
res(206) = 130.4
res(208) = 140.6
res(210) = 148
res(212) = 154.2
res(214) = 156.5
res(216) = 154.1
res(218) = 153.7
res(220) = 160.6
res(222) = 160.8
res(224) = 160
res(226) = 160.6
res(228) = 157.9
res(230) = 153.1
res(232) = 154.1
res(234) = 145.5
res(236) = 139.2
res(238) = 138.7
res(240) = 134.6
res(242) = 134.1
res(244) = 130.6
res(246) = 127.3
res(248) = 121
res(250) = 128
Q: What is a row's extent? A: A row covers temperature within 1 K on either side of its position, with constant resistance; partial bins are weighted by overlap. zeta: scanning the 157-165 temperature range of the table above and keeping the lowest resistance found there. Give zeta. 109.8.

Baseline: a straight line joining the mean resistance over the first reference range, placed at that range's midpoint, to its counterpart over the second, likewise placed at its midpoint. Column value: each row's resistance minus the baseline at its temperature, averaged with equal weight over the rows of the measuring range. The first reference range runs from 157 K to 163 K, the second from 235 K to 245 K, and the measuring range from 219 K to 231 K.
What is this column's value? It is 26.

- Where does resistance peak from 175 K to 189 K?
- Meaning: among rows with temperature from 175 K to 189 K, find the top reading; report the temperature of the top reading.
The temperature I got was 176 K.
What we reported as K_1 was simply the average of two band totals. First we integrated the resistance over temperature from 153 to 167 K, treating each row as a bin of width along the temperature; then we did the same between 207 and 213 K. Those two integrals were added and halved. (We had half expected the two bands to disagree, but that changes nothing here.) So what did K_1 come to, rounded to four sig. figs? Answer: 1321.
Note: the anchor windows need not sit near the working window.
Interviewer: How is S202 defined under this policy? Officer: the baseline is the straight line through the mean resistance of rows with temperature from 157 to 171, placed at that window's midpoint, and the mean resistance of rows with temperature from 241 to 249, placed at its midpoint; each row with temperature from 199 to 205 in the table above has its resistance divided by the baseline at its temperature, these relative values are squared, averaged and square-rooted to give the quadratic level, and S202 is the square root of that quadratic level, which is 0.98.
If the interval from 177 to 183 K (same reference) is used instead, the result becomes 0.74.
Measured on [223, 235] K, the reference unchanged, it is 1.11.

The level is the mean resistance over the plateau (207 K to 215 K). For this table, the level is 150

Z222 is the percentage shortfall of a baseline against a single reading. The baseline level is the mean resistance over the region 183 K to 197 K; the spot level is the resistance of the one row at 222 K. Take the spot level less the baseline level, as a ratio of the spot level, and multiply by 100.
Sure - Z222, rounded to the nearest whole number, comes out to 68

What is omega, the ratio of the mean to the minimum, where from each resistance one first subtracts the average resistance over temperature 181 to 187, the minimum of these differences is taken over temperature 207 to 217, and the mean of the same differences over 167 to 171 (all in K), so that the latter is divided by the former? 0.56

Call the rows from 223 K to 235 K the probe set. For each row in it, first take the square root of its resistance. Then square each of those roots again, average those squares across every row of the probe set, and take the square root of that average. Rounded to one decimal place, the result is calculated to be 12.5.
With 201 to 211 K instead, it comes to 11.5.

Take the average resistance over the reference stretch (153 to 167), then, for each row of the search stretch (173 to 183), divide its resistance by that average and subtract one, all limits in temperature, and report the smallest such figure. -0.56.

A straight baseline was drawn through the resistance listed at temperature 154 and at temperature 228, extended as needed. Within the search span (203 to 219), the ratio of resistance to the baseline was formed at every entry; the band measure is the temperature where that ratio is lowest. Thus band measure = 204 K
